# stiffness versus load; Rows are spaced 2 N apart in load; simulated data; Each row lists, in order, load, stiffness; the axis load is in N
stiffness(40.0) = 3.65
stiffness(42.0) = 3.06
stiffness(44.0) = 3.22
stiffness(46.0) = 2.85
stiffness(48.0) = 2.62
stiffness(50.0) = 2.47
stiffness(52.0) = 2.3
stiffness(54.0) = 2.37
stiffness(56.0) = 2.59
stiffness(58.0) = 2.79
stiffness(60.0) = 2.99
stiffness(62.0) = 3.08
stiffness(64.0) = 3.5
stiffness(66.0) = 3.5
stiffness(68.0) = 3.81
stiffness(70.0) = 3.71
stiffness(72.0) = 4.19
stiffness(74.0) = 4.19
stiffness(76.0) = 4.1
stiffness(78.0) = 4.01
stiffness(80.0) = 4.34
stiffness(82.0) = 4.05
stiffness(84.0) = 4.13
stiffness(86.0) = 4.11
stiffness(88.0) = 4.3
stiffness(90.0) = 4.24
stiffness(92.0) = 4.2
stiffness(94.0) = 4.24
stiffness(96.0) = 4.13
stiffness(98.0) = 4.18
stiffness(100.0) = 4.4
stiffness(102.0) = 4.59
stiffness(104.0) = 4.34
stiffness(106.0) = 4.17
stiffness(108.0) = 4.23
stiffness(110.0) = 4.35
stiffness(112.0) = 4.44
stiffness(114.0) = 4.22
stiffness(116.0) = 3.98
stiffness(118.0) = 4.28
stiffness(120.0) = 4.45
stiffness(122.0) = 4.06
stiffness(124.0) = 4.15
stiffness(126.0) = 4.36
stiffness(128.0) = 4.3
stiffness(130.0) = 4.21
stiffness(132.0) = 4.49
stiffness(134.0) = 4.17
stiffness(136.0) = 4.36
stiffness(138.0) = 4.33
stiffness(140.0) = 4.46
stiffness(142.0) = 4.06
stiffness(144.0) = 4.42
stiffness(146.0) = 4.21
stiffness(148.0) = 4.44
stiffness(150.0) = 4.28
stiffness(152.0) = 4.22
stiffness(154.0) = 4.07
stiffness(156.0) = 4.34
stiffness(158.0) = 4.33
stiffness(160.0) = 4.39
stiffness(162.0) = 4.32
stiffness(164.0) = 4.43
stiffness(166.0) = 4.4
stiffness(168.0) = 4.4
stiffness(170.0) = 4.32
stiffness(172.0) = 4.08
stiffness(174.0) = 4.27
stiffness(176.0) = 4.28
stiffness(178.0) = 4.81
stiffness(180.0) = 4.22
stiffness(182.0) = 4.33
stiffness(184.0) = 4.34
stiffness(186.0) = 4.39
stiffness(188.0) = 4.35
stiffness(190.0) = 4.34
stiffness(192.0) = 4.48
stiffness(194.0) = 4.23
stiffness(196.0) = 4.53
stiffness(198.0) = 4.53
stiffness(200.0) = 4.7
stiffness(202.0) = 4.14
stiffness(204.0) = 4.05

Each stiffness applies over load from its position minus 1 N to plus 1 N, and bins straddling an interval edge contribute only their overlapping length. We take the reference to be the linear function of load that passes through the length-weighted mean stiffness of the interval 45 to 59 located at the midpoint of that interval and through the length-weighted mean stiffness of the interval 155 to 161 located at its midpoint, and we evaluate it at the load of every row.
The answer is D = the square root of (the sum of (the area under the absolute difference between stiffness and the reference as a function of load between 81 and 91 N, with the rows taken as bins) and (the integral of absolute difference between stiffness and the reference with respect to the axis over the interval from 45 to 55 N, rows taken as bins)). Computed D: 3.5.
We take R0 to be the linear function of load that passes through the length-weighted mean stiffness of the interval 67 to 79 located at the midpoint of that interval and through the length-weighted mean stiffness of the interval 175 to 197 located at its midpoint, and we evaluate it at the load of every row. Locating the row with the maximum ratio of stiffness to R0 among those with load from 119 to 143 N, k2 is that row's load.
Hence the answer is 120.0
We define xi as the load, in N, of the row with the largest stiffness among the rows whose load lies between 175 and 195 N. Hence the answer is 178.0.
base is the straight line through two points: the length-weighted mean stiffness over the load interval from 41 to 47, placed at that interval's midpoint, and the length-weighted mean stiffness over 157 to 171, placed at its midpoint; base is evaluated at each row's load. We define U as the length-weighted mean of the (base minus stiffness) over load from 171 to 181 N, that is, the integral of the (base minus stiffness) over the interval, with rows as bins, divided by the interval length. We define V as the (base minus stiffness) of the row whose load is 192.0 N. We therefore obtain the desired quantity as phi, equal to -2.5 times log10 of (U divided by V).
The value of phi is 0.2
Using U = 0.2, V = 0.20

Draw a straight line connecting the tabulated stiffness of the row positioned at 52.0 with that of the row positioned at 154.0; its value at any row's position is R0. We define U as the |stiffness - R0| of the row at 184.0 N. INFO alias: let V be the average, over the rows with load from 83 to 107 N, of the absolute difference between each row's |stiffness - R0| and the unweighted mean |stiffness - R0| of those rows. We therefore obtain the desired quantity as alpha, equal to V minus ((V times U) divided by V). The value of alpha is -0.1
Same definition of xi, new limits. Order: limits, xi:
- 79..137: 102.0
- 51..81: 80.0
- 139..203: 178.0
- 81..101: 100.0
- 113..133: 132.0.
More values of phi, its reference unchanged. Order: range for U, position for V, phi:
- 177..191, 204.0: 1.5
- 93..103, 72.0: 0.2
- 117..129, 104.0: 0.6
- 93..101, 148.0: -1.0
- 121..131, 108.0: 0.6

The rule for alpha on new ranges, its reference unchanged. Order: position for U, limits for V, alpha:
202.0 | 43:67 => -0.5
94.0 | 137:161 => -1.1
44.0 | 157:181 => -1.0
